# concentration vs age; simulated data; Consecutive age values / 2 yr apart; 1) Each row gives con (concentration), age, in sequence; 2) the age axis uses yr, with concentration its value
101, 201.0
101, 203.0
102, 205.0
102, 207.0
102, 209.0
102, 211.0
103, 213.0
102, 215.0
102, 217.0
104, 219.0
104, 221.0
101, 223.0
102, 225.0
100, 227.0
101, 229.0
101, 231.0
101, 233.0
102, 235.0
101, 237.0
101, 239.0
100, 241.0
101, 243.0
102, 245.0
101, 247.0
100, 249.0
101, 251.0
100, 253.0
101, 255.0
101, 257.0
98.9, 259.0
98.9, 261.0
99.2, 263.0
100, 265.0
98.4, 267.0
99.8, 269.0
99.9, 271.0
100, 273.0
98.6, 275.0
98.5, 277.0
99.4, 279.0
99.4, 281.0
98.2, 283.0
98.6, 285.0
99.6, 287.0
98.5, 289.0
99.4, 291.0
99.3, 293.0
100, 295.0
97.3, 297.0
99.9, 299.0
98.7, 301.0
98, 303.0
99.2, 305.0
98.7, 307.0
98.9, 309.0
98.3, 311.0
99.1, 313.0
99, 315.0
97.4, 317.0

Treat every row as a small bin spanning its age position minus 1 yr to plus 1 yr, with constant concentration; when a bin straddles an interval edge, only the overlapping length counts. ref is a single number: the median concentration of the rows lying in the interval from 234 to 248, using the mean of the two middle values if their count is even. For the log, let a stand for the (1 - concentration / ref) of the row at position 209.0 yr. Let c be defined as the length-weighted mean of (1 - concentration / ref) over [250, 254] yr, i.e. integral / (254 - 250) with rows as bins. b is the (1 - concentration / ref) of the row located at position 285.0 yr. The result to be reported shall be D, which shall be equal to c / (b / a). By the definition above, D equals -0.002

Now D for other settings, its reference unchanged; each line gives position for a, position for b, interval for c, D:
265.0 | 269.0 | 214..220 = -0.014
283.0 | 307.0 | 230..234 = 0.000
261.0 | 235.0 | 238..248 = 0.000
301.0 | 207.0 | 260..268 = -0.043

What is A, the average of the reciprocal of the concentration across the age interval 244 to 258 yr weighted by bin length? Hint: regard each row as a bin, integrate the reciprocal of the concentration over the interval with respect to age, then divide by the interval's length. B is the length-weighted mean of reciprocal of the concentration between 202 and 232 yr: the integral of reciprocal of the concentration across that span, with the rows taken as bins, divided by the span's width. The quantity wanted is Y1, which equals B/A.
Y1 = 0.99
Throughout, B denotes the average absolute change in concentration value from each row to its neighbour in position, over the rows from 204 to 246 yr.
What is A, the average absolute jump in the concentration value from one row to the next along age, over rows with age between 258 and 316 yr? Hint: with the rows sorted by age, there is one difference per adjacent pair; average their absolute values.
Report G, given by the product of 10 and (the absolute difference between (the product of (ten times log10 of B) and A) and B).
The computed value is 16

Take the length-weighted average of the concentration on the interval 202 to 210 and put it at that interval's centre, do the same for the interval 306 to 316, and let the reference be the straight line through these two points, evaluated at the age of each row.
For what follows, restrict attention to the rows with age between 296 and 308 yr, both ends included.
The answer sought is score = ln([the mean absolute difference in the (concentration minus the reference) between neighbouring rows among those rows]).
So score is 0.21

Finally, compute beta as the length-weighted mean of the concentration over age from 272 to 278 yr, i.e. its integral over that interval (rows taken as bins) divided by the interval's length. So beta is 99.0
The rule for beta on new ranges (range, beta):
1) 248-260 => 100.3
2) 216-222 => 103.3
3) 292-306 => 98.9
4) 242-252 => 101.0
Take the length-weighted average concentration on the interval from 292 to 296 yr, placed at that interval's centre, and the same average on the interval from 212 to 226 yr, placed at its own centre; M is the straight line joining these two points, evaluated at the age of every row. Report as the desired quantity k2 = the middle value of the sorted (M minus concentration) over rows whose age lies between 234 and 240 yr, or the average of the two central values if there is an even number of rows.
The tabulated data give 0.79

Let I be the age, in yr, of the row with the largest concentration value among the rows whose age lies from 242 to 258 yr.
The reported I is 245.0 yr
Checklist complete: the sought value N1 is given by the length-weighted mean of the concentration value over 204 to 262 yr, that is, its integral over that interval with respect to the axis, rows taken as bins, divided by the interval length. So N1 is 101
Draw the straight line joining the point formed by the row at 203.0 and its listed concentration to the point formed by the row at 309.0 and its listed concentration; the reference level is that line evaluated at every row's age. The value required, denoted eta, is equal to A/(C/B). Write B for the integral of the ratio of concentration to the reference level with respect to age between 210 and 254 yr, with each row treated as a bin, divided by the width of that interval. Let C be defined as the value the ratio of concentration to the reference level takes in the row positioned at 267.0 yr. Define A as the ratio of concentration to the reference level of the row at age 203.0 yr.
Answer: 1.02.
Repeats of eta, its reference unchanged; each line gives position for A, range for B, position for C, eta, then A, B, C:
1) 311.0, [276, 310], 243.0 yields 0.98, 0.994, 1.00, 1.01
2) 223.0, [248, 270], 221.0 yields 0.97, 1.004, 1.00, 1.03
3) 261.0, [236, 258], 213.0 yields 0.98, 0.990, 1.01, 1.02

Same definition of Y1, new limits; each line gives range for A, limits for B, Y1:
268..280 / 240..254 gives 0.99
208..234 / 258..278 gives 1.03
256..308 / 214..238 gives 0.97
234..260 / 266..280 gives 1.02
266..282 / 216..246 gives 0.98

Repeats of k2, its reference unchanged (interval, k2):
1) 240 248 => 0.56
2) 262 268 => 1.66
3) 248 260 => 0.79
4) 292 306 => 0.39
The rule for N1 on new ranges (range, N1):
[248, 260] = 100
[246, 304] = 99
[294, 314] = 99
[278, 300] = 99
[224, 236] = 101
